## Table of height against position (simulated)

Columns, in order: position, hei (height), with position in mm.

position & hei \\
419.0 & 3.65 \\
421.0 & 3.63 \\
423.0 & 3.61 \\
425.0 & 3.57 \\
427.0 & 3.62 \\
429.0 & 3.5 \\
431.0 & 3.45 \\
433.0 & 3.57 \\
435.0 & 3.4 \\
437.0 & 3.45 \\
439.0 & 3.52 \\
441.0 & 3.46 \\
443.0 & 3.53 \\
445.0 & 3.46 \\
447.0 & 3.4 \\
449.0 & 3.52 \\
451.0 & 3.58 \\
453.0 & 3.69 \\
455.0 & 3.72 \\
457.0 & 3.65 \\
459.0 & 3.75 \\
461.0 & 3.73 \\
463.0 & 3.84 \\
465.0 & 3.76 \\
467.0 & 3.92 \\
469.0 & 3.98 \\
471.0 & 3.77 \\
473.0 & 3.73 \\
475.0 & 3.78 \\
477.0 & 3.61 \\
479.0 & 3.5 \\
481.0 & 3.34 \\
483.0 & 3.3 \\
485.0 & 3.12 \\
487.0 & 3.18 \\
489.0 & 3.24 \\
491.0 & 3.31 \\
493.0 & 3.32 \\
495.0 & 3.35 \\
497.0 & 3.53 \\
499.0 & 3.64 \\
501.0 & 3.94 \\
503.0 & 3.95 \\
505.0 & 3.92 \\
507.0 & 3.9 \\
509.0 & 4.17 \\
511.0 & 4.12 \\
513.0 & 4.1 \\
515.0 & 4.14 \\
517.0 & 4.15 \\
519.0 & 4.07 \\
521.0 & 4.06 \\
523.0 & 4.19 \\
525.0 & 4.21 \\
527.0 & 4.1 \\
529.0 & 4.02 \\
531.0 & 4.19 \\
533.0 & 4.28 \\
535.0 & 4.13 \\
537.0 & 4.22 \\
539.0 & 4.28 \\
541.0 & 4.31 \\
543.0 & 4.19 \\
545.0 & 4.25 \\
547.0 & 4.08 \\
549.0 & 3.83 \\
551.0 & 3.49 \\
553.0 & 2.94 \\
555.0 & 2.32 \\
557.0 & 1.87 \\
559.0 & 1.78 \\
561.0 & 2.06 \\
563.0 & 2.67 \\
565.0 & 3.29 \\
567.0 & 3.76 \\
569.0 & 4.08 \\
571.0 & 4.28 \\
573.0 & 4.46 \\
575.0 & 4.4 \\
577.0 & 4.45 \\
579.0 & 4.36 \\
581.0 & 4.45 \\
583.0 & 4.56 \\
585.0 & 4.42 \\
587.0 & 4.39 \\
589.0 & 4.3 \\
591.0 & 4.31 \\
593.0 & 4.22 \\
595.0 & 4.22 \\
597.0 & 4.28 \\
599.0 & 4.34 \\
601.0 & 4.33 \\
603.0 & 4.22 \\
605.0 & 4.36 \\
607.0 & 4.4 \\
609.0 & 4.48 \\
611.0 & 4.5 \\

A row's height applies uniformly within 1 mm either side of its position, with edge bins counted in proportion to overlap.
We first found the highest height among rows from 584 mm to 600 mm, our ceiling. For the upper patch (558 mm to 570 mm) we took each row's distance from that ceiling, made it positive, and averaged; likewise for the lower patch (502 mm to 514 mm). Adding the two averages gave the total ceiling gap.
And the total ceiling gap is 1.9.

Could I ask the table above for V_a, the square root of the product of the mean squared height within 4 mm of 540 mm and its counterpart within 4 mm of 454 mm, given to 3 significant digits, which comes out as 15.6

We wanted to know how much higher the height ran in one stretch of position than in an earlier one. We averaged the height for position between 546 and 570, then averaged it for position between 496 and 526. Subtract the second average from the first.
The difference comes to -1.0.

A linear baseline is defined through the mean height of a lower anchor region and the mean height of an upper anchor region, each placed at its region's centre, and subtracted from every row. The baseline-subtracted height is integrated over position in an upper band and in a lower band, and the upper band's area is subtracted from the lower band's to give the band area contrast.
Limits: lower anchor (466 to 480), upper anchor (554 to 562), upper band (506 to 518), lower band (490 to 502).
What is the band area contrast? -11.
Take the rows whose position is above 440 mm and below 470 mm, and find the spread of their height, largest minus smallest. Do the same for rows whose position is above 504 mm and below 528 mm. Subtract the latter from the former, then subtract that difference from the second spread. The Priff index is 0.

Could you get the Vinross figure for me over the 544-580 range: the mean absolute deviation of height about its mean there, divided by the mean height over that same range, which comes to 0.23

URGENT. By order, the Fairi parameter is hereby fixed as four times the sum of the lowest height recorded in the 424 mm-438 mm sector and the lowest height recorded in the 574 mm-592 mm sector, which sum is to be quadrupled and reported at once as 31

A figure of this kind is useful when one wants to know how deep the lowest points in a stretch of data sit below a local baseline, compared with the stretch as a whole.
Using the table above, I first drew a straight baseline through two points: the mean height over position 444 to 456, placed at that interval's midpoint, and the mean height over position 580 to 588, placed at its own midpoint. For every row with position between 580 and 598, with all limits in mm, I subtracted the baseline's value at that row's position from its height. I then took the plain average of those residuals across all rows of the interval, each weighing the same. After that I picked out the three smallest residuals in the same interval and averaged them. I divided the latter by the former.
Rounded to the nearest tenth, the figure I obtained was 2.1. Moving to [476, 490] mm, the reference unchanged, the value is 1.4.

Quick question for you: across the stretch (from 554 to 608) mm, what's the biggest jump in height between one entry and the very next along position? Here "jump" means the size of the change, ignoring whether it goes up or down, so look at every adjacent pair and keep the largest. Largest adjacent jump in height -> 0.6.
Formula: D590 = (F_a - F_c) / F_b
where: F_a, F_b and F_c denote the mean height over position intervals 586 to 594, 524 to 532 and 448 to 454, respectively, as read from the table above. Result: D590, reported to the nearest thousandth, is 0.172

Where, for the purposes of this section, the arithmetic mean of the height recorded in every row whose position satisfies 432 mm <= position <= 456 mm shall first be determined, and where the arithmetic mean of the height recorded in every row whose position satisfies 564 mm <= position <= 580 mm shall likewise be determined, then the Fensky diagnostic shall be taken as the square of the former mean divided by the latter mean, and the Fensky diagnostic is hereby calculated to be 3.00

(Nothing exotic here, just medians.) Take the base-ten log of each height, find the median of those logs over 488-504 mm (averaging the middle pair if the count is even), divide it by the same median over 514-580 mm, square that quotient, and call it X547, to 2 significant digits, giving 0.76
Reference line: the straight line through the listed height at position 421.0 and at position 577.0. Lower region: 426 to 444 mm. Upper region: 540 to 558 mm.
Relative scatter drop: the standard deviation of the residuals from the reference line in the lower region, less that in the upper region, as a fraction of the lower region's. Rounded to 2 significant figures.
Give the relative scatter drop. -10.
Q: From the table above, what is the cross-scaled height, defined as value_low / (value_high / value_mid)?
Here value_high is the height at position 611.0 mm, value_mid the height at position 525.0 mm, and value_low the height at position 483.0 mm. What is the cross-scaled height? 3.1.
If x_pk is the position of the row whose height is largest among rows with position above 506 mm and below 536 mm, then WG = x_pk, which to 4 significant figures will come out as 533.0 mm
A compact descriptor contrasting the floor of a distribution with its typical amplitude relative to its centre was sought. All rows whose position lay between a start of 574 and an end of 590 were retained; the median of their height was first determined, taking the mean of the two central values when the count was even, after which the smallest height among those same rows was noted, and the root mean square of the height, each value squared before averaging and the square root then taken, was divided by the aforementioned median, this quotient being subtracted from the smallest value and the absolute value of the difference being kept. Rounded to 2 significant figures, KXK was 3.3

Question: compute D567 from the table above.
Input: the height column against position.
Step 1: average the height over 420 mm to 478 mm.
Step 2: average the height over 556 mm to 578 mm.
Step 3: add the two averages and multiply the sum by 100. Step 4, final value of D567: 700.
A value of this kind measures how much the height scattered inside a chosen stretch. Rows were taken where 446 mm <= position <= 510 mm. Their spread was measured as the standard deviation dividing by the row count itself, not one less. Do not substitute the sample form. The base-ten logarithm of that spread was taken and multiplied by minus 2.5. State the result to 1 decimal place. 1.5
